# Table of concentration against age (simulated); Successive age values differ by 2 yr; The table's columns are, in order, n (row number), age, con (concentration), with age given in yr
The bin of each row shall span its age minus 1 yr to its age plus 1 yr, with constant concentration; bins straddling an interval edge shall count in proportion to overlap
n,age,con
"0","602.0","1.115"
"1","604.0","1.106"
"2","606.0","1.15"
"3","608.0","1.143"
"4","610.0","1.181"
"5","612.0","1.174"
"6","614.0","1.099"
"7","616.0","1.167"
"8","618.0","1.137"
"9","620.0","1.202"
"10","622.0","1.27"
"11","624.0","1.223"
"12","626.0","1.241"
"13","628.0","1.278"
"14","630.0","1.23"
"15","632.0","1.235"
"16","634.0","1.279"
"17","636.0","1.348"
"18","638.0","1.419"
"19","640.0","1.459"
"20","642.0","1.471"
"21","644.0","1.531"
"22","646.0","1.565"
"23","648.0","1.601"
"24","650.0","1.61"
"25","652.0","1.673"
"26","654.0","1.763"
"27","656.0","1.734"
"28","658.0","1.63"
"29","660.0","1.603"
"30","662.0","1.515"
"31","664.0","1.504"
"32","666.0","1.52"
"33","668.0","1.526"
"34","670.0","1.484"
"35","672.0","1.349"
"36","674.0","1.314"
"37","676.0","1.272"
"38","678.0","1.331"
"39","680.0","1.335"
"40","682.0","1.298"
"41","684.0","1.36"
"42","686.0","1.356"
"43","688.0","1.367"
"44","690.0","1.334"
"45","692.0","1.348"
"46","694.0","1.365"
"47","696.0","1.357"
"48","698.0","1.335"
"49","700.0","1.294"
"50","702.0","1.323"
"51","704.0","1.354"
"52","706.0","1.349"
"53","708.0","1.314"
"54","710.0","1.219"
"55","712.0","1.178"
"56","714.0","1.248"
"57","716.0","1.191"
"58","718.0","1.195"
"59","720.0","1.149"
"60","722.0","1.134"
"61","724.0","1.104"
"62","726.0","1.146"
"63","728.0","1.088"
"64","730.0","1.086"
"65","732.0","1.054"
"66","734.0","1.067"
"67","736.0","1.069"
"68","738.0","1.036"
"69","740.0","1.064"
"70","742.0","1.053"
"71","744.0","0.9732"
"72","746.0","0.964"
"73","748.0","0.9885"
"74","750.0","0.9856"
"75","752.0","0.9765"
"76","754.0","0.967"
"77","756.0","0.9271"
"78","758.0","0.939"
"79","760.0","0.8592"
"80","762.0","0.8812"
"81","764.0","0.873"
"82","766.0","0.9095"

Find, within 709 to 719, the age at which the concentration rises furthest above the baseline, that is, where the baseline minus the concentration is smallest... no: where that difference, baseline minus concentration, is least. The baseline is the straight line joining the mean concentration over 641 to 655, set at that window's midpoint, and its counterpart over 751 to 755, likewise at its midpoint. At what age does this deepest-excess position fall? 714.0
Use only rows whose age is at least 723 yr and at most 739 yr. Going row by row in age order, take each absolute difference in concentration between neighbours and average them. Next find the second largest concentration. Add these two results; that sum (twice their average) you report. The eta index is 1.13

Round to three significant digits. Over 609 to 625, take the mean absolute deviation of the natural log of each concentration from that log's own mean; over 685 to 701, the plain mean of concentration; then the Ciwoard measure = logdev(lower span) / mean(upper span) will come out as 0.0235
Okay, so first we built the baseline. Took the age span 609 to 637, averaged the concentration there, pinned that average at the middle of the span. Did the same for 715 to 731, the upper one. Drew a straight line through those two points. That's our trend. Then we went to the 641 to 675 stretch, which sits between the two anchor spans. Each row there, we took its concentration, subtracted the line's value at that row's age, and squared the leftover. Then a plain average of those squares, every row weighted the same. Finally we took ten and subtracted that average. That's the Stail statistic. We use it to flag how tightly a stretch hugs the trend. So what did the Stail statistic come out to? 9.86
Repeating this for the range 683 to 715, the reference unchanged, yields 9.97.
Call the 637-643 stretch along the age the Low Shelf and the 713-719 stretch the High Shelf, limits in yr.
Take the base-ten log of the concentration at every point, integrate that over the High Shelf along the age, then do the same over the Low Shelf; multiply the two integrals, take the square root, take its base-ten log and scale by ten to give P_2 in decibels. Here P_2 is -1.6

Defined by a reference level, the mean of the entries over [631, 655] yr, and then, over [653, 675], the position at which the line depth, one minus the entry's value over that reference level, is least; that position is 654.0 yr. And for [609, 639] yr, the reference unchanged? 638.0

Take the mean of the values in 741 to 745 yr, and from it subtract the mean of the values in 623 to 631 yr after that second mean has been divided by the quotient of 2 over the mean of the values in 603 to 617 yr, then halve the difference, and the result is 0.15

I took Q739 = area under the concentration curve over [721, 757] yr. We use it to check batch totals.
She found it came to 37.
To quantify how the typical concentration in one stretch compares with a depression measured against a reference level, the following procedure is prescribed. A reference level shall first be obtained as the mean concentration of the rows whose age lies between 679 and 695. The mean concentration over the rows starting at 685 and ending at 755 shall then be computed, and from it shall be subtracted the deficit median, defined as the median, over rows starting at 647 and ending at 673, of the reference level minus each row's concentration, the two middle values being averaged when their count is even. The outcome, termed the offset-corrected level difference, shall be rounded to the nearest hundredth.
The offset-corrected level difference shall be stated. 1.43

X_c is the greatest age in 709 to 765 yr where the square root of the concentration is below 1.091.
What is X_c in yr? 764.0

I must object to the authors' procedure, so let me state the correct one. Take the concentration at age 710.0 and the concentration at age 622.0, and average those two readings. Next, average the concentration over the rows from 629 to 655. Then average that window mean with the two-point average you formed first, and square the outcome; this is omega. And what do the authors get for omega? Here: 1.85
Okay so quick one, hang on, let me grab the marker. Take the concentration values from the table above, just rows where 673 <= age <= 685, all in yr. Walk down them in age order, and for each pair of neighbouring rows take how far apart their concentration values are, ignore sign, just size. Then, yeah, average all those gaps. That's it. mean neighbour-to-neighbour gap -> 0.041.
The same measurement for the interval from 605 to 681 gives 0.044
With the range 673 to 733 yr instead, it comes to 0.033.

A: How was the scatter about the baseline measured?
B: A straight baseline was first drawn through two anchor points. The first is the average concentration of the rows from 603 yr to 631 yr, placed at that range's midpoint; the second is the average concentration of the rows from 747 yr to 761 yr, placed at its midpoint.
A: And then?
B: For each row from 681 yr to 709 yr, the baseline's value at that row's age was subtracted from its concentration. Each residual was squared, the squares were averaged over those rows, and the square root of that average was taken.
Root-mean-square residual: 0.29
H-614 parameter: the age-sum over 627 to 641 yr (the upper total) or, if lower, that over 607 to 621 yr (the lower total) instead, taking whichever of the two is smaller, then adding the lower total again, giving 16.2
